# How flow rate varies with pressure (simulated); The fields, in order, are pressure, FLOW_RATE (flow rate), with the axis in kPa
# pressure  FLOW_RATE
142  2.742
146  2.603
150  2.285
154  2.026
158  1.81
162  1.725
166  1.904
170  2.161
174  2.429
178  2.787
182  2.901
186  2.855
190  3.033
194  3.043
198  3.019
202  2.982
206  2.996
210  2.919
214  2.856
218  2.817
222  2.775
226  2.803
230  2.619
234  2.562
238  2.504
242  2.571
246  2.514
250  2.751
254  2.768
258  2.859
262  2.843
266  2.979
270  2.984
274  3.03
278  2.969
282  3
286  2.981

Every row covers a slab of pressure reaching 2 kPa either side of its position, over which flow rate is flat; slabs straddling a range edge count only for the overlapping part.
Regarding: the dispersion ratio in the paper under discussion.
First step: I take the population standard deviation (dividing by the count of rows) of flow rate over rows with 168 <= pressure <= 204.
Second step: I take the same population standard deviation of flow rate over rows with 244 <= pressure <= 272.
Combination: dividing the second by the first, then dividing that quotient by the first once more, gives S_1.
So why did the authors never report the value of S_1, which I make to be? 1.78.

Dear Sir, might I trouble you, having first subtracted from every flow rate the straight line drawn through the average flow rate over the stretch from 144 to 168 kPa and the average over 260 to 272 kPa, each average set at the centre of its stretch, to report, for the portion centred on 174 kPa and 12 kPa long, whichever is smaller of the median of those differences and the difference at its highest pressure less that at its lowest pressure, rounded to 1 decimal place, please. 0.2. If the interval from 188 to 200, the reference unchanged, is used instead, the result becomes -0.1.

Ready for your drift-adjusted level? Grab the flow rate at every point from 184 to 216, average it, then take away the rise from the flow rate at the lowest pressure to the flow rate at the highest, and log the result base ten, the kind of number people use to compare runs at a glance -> 0.47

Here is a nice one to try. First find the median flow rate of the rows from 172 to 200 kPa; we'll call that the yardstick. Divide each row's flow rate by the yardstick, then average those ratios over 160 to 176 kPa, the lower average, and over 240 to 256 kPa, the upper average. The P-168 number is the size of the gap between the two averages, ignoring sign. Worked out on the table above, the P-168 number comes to 0.21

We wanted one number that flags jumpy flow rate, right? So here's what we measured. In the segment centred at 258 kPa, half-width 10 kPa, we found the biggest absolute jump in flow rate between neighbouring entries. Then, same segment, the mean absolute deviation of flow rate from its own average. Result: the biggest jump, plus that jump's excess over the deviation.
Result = 0.21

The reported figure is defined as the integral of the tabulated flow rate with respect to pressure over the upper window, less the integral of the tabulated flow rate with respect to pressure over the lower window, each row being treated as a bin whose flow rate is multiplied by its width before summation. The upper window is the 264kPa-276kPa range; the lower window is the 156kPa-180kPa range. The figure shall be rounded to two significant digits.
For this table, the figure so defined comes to -15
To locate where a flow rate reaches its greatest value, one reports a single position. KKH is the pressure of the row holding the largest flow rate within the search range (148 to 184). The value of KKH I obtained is 182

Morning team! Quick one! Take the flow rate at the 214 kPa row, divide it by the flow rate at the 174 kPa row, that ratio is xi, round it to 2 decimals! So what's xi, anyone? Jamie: 1.18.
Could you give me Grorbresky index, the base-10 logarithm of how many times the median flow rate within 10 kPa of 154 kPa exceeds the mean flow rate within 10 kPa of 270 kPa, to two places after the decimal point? -0.16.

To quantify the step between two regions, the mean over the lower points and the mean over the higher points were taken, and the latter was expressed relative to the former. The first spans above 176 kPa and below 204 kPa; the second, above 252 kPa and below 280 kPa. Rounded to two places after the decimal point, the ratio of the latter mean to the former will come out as 0.99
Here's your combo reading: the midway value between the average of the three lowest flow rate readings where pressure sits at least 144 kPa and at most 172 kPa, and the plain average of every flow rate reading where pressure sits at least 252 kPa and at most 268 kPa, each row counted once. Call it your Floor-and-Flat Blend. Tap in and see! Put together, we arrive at 2.34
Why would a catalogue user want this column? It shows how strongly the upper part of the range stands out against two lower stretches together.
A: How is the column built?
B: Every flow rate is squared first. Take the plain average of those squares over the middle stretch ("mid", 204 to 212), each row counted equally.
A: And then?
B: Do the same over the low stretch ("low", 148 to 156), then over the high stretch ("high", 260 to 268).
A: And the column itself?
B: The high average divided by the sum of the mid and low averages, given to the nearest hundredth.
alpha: 0.63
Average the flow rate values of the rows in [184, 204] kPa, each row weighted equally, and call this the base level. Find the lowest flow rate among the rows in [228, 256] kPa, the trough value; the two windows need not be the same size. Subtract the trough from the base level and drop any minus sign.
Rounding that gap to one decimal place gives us 0.5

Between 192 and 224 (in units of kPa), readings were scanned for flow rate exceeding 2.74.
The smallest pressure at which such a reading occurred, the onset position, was 194 kPa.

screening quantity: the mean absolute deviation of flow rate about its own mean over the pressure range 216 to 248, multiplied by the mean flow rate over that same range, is 0.303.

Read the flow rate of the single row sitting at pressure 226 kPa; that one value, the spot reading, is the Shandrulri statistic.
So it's 2.803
